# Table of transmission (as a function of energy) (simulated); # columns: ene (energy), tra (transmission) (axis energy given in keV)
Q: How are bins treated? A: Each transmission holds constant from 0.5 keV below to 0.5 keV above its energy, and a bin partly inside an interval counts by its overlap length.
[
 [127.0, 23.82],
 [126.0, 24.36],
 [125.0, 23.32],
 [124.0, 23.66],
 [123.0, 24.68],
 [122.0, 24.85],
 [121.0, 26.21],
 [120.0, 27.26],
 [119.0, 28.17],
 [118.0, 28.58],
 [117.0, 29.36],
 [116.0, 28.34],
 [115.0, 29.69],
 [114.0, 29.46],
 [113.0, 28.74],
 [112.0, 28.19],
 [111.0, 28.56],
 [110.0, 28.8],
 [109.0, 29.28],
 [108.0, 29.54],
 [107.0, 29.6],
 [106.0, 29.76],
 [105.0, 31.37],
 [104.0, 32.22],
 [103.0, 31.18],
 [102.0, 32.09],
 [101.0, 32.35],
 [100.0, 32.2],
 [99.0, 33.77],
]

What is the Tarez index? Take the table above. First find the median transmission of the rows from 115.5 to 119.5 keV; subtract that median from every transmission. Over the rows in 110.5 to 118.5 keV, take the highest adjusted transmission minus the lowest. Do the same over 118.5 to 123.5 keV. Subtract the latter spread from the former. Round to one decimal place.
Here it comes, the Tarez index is -2.0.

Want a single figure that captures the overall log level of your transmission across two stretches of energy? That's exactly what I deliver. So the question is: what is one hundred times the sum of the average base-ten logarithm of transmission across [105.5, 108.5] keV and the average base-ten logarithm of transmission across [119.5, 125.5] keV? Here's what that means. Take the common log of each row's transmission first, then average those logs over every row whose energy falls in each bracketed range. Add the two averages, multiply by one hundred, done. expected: 287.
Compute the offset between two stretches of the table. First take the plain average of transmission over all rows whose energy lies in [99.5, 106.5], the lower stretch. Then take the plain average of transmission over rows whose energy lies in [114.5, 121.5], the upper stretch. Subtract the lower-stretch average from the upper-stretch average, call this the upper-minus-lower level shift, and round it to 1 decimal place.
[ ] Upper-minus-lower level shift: -3.4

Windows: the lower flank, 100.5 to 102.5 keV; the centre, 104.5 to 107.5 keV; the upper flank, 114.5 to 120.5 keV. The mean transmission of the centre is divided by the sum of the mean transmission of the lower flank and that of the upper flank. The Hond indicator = 0.498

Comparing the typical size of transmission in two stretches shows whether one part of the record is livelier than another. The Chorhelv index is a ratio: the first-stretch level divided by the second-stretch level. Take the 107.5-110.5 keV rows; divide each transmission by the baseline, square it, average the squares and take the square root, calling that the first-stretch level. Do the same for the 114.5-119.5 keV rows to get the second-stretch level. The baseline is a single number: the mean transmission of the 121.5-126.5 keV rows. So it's 1.01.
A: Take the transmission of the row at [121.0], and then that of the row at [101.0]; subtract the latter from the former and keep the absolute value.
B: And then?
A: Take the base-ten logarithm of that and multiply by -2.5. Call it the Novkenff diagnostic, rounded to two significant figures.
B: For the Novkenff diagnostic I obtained -2.0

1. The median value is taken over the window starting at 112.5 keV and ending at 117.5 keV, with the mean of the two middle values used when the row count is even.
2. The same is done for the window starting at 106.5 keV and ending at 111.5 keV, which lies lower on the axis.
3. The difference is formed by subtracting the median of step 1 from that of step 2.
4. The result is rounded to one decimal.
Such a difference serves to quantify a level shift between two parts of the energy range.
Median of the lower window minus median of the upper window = -0.1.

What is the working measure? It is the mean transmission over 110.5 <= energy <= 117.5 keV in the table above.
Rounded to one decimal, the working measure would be 28.9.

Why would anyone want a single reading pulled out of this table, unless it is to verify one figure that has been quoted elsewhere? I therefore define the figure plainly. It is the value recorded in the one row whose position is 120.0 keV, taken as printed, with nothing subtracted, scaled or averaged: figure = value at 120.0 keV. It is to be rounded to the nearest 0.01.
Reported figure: 27.26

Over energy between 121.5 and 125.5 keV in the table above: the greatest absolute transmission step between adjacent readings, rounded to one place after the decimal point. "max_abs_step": 1.0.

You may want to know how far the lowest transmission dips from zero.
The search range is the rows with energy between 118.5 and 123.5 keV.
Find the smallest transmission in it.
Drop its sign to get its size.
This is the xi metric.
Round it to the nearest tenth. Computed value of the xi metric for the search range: 24.7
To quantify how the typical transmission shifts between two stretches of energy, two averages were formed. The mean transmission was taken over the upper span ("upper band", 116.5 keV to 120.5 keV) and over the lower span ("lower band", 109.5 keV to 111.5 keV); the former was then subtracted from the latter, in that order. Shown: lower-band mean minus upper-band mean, 0.3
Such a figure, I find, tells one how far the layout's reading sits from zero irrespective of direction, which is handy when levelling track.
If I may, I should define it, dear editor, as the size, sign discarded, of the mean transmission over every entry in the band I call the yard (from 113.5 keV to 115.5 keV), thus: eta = 29.6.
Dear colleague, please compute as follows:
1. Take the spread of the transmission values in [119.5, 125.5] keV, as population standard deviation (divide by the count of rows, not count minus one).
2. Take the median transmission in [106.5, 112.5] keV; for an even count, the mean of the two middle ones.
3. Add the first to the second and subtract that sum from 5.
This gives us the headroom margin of -25.4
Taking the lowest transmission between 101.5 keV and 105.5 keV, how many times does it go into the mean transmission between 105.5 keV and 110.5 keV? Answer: 0.94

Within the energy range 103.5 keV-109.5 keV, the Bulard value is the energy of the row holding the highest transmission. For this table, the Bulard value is 104.0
